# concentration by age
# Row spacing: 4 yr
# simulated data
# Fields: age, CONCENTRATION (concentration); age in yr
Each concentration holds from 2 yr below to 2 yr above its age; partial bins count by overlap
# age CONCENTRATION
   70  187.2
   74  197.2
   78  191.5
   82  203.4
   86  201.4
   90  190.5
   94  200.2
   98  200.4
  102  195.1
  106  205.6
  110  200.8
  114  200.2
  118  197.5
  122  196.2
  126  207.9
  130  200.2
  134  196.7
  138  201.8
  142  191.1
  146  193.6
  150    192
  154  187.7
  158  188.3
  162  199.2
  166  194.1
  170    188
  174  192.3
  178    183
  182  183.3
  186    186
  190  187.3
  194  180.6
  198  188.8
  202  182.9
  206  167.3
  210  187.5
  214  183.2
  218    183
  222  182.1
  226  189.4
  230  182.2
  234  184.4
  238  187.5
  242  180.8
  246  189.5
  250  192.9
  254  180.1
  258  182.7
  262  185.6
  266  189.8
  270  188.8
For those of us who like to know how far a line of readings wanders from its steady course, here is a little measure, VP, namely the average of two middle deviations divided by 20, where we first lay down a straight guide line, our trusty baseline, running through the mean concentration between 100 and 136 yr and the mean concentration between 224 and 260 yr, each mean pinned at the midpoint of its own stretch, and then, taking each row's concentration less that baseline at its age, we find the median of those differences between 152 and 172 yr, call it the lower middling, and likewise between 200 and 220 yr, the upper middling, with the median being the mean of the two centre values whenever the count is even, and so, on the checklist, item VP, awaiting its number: -0.29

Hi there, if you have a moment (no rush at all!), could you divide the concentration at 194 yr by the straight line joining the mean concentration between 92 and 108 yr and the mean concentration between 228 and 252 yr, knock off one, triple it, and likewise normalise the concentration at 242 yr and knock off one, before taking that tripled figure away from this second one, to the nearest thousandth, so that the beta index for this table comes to 0.133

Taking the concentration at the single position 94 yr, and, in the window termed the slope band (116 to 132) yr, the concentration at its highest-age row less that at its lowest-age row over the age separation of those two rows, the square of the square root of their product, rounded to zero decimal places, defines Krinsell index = 45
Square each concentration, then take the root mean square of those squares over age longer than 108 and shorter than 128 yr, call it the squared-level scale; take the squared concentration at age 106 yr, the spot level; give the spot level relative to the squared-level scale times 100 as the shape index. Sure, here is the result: 105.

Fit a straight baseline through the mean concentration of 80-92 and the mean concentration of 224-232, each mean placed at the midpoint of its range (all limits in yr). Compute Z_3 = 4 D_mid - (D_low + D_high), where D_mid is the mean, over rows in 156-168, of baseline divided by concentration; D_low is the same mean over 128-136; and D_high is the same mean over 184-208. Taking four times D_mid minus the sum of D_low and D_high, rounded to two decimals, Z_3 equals 1.94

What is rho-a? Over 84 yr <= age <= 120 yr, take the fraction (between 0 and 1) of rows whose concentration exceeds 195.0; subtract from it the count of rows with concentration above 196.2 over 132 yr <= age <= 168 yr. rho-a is -2.1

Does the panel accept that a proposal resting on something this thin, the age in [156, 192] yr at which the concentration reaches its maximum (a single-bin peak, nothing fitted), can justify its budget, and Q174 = 162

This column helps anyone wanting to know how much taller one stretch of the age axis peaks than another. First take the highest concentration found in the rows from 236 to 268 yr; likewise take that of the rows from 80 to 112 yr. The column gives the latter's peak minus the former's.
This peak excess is 12.7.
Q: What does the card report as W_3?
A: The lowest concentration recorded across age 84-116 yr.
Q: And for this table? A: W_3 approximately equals 190.5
